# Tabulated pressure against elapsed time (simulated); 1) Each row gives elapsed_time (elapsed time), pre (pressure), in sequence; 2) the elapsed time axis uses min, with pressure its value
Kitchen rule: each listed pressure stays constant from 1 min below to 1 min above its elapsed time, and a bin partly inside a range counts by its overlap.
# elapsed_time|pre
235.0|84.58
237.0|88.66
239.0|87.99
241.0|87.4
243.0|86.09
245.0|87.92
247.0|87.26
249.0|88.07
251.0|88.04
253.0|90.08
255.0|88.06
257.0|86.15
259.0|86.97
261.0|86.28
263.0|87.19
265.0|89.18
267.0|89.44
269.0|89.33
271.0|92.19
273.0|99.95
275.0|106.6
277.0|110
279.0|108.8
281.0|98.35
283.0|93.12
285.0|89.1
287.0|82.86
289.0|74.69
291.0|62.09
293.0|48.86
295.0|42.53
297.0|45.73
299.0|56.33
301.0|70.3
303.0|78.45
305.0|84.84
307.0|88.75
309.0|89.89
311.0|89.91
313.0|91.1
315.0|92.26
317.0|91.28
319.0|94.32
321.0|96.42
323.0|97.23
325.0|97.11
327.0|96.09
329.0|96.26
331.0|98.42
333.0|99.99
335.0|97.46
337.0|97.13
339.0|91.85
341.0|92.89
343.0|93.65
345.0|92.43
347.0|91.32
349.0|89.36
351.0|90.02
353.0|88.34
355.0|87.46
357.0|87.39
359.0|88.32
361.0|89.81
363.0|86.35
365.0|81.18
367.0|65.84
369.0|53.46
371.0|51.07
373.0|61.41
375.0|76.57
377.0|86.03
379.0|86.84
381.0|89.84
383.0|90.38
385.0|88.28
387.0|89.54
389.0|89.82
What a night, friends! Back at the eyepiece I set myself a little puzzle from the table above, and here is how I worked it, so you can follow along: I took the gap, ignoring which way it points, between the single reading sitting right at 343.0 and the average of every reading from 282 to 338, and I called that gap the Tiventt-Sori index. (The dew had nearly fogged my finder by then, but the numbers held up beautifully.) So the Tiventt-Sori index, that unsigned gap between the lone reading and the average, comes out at 10.0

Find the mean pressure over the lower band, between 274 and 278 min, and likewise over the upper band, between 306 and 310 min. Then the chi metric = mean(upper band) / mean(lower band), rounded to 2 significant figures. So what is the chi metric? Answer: 0.82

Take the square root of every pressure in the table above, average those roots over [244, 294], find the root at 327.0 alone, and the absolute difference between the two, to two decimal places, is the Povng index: 0.43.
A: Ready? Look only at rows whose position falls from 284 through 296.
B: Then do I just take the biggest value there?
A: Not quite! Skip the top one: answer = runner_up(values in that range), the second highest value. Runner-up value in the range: 82.86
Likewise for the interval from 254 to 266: 88.06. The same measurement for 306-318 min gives 91.28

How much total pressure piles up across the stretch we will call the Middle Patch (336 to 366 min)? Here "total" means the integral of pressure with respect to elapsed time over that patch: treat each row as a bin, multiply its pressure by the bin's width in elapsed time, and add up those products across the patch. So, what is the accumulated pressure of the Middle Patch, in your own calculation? 2695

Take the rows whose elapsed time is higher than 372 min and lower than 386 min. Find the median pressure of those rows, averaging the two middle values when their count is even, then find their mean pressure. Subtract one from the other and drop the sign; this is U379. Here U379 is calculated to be 4.08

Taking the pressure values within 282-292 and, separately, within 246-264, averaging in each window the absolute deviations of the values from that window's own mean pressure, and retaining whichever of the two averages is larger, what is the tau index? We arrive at 10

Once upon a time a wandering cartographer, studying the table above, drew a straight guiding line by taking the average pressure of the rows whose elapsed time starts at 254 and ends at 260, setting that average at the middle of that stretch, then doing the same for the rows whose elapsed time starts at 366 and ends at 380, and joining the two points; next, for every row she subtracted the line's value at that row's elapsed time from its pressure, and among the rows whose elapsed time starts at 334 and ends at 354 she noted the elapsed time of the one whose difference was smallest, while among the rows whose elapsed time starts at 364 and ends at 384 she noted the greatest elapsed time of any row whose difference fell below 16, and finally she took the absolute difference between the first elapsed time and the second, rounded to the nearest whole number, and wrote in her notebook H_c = 22 min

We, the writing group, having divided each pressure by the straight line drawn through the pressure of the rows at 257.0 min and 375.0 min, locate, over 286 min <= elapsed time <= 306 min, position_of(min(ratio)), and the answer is 295.0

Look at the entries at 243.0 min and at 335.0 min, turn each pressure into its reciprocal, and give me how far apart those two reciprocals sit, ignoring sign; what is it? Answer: 0.0014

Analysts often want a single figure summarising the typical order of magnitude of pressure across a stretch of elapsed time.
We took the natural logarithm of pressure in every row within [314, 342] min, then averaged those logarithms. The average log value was 4.56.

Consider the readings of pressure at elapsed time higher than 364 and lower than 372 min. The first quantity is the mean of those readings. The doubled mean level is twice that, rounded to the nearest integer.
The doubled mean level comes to 126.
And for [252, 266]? 175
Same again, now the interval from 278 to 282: 207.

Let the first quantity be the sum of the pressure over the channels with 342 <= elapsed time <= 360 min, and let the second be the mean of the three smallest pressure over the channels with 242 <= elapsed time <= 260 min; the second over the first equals 0.11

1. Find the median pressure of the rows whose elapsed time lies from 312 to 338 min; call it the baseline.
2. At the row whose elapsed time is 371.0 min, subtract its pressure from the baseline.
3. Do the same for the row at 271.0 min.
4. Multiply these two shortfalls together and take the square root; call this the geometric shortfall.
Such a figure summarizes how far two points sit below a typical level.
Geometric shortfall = 14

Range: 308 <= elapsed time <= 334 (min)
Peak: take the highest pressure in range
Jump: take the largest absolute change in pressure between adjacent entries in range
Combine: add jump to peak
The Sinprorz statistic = 103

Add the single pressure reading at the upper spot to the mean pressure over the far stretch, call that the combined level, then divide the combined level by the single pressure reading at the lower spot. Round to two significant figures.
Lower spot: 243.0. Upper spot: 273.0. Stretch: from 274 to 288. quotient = 2.3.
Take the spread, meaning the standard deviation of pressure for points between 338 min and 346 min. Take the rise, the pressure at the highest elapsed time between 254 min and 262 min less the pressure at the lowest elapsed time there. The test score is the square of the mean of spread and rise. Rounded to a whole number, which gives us 0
